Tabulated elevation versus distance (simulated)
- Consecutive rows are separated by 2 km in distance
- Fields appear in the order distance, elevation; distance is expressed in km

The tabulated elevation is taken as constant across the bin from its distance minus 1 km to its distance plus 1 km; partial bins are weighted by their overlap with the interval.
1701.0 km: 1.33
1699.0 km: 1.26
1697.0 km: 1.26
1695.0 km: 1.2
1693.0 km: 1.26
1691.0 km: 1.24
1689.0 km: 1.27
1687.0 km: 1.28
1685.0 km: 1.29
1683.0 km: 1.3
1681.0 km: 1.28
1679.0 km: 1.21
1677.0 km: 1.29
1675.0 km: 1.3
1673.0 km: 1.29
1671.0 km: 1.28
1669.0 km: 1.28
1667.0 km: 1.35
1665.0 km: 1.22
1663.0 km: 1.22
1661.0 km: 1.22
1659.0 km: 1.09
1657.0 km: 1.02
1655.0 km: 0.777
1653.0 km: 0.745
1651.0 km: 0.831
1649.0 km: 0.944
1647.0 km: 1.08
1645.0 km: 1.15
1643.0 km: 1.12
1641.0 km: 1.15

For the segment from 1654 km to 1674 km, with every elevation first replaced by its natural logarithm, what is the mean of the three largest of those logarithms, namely 0.267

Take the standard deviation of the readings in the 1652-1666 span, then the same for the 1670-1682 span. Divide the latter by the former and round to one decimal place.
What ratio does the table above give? 0.2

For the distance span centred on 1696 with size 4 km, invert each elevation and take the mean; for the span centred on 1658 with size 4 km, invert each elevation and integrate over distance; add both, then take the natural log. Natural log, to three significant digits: 1.53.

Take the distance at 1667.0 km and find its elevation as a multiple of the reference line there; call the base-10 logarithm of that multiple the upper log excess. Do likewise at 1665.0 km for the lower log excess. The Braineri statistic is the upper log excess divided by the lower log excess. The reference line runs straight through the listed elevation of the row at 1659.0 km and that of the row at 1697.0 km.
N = 2.1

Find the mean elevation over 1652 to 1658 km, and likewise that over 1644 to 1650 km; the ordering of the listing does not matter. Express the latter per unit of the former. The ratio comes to 1.2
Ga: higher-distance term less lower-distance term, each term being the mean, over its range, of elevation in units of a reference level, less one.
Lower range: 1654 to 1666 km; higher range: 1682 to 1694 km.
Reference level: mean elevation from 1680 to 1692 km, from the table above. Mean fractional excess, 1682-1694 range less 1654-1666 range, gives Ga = 0.1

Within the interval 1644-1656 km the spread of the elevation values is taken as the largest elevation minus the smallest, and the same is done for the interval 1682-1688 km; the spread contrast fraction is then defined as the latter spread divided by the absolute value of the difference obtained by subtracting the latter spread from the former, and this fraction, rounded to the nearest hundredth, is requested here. 0.05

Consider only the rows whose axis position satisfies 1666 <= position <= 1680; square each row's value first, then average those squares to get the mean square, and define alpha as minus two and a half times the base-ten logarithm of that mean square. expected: -0.55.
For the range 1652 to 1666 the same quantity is -0.12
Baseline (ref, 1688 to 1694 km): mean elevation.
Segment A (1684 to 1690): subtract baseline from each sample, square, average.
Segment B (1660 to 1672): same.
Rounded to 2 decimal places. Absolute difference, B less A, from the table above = 0.00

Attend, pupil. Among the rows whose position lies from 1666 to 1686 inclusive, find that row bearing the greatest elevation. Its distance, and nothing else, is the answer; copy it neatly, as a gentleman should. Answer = 1667.0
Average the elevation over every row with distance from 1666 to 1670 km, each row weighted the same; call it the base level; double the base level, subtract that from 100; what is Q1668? 97.4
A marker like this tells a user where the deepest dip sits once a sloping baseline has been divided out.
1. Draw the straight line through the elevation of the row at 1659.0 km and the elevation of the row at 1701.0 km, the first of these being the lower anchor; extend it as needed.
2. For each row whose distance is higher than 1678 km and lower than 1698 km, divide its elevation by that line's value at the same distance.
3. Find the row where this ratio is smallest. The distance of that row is 1695.0 km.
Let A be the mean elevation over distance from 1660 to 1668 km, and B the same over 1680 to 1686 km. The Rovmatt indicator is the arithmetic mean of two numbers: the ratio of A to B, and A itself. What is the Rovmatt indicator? 1.11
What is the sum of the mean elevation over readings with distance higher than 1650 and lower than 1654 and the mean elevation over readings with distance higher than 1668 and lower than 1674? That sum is 2.07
